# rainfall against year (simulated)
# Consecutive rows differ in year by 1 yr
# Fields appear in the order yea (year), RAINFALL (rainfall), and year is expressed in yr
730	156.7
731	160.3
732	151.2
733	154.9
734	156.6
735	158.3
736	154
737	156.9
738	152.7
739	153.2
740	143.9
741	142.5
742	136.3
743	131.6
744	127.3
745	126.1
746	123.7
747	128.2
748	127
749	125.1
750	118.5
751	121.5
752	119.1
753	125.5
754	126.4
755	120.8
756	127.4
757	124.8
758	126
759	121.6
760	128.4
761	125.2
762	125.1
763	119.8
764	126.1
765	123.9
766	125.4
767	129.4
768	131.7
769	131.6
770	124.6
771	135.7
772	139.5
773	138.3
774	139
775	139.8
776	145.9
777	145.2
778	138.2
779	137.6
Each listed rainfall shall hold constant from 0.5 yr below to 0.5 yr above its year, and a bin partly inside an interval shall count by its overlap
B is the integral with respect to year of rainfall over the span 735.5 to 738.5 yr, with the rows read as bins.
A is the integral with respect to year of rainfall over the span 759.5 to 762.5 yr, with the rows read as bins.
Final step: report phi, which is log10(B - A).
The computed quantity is 1.93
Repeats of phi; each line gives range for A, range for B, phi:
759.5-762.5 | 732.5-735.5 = 1.96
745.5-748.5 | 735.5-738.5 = 1.93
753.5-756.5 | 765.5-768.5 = 1.08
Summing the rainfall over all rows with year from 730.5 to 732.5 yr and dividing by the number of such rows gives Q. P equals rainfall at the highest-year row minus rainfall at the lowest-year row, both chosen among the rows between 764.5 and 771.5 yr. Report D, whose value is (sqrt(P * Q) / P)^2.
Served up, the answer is 13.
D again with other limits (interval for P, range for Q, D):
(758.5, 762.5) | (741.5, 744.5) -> 38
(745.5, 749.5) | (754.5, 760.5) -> 89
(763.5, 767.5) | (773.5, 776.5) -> 43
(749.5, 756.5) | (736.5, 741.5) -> 17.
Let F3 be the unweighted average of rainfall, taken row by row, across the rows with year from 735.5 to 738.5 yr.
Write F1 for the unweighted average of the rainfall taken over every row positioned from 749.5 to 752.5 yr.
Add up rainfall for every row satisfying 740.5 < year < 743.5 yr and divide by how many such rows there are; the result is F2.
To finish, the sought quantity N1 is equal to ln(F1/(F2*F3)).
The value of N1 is -5.17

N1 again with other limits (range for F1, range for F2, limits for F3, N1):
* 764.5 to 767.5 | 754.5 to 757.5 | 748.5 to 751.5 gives -4.79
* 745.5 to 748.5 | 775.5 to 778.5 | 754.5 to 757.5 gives -4.95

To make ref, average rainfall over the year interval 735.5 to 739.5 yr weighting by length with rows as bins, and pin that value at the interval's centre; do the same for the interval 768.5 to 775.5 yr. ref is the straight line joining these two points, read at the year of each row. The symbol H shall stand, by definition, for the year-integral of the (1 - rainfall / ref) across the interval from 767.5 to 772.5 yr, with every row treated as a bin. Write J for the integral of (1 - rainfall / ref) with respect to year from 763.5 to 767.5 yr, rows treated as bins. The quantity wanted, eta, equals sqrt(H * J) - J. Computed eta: -0.14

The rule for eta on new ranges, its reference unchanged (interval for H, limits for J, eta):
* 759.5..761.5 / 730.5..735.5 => 0.04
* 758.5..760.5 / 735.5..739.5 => 0.00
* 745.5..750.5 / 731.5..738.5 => 0.12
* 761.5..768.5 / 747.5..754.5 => -0.26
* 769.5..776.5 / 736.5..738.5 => 0.04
